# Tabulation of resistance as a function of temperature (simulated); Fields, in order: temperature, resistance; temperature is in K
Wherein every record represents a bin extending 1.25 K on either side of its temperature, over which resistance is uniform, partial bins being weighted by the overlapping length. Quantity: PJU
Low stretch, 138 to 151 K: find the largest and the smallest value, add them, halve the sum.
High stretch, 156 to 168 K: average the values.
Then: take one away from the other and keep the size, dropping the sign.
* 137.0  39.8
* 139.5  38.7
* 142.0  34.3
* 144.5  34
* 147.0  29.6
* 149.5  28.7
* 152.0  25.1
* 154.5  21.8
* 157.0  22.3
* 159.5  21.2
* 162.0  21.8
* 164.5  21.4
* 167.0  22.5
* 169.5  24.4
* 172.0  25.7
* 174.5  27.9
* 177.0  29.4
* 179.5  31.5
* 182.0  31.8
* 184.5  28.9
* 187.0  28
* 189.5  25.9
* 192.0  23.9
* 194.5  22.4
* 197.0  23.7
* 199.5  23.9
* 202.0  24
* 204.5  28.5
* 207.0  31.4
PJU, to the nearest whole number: 12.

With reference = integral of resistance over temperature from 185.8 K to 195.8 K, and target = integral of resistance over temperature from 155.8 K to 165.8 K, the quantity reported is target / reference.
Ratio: 0.87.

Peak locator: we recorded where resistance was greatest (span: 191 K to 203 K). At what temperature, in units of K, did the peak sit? 202.0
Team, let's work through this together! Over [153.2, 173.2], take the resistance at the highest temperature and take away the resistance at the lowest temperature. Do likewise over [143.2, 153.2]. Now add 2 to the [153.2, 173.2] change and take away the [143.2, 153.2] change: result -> 15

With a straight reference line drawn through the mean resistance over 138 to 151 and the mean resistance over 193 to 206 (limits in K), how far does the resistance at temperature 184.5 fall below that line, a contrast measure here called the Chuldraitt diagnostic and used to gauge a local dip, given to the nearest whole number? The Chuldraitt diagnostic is -2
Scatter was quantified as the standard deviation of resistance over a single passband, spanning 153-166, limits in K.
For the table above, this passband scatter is 0.4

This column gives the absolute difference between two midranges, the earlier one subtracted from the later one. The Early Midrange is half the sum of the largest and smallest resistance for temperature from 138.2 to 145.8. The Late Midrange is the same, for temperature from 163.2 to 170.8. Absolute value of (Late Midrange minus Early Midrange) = 13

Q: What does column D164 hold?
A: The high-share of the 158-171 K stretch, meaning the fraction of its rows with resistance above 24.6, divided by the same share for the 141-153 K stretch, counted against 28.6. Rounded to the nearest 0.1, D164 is 0.0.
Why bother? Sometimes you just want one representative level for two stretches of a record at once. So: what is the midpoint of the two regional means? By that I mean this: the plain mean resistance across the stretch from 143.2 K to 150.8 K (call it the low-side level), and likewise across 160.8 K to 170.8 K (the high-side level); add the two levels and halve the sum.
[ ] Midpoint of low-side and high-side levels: 26.6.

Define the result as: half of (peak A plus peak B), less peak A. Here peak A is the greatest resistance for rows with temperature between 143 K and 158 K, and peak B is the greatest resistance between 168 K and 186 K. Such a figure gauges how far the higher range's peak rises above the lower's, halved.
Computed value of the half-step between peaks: -1.1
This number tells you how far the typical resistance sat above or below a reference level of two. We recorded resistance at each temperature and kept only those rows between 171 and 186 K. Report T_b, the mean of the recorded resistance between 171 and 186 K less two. 27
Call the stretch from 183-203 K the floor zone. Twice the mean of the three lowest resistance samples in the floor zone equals 46.7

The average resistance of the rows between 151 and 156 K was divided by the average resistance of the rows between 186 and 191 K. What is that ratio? 0.87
